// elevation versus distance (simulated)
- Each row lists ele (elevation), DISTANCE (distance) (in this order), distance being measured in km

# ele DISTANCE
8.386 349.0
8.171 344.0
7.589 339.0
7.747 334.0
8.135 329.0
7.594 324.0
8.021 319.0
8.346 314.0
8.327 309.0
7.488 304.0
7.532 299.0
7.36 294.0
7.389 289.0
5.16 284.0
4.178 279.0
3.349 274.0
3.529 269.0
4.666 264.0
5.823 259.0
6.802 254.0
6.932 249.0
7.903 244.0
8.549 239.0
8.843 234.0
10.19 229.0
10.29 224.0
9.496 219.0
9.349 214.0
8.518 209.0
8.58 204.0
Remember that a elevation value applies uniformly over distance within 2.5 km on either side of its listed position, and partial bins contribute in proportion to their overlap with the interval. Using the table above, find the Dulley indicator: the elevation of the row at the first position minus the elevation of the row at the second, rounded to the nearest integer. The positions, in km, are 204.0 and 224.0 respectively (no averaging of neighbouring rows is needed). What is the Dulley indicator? -2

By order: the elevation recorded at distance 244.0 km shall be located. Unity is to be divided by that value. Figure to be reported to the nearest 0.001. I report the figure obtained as 0.127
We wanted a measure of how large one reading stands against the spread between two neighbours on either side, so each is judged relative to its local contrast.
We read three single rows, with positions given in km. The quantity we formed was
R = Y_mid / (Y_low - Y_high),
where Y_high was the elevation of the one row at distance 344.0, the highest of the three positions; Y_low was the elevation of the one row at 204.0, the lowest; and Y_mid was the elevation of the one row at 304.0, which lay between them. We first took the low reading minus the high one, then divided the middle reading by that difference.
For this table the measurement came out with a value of 18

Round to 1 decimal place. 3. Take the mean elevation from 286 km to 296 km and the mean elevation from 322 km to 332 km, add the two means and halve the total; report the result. 7.6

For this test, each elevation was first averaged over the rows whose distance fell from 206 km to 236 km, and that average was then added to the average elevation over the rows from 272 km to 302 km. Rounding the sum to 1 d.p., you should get 15.3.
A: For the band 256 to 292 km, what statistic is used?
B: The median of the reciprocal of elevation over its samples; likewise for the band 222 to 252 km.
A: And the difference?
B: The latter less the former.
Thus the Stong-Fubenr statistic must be -0.099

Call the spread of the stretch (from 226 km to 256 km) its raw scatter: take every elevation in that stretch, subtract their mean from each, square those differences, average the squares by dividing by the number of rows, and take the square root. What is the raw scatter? 1.2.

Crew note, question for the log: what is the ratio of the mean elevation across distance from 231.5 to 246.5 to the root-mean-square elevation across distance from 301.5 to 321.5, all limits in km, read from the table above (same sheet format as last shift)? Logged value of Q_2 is 1.0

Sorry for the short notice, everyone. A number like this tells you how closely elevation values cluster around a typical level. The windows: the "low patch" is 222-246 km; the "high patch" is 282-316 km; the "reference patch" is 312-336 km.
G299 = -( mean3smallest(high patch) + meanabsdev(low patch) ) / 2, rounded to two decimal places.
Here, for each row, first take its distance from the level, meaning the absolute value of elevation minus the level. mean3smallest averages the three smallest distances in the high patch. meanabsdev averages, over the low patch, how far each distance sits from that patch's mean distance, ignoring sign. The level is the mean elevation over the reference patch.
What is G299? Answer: -0.62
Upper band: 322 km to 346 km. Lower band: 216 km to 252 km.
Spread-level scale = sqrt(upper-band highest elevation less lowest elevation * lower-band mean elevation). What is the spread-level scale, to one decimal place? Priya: 2.3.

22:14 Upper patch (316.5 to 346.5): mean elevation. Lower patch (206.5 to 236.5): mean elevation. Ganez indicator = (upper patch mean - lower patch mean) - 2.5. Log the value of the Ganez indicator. -4.1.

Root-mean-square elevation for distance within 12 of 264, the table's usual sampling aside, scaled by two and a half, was 12.5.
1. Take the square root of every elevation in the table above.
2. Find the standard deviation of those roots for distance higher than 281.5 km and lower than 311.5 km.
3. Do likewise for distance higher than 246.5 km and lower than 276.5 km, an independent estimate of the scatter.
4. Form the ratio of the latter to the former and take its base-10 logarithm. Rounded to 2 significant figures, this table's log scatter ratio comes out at 0.23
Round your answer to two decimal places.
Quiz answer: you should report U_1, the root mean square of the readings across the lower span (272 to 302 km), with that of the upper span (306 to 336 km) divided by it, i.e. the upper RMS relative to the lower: 1.32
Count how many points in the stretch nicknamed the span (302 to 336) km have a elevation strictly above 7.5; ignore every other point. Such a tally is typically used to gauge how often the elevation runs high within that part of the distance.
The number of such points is 6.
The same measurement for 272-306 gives 1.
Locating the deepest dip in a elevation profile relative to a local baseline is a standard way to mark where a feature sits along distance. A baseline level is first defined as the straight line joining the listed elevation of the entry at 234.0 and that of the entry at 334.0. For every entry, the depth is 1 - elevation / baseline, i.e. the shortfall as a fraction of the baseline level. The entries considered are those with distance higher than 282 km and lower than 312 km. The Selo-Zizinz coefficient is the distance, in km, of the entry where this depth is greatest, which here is 284.0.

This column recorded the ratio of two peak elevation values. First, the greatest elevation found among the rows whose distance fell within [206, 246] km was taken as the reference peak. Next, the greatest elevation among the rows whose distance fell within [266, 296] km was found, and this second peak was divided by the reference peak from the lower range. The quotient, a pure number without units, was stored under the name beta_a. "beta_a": 0.72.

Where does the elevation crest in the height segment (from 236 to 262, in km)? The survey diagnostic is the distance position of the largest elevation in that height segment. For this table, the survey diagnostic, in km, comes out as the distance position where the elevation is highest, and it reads 239.0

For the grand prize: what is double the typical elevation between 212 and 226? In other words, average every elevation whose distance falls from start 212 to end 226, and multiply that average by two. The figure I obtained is 19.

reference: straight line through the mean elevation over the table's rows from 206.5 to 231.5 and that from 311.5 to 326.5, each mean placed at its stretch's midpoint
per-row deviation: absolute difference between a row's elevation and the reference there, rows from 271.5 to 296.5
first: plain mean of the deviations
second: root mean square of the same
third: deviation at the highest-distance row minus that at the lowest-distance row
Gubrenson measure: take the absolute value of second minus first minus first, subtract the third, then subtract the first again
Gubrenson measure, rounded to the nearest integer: 4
